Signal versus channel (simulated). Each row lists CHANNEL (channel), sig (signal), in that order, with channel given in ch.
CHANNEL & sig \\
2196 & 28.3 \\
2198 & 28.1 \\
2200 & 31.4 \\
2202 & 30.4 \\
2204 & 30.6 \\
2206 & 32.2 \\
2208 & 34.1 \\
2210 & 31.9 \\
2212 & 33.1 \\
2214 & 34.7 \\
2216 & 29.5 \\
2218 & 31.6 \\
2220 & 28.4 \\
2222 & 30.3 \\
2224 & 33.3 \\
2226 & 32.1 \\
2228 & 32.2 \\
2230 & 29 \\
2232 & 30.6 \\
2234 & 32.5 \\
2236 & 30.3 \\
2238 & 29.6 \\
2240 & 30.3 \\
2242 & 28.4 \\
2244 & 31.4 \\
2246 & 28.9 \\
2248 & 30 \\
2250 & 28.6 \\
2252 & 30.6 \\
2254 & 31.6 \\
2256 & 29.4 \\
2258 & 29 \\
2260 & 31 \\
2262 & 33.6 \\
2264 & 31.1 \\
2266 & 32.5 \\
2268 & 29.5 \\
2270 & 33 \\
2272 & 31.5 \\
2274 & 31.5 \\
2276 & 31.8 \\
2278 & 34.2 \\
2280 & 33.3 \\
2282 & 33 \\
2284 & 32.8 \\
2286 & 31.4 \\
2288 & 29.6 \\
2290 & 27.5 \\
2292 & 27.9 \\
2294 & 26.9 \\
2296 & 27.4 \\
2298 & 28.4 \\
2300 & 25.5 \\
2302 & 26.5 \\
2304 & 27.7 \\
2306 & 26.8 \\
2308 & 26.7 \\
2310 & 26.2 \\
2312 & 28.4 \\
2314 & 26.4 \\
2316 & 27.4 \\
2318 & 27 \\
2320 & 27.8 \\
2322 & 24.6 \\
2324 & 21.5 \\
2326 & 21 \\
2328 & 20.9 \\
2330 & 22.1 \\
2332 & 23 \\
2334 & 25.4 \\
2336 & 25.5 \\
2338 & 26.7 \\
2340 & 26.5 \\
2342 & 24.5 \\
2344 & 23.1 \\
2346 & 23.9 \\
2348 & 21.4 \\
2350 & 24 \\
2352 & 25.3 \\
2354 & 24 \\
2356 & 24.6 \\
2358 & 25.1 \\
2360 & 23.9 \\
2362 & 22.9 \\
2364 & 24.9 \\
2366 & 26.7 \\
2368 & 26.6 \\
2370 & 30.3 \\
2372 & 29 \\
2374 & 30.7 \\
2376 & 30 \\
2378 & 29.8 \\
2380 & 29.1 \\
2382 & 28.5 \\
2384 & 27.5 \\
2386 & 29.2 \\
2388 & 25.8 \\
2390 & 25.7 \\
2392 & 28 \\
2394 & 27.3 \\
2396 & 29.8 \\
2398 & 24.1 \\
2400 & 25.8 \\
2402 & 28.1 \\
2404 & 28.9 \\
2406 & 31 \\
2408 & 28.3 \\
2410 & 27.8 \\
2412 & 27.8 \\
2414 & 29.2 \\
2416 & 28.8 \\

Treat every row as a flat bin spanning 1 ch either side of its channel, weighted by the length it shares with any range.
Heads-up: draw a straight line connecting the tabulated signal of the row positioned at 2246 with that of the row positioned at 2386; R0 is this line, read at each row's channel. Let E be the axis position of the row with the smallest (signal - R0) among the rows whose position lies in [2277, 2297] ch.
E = 2294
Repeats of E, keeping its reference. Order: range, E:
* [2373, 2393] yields 2390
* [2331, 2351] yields 2348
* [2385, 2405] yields 2398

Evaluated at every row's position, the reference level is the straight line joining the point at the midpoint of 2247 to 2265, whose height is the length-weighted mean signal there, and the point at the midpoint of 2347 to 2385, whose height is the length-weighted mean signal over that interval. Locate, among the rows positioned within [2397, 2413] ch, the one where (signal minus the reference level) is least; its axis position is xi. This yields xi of 2398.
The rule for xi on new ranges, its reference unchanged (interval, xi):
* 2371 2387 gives 2384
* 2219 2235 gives 2220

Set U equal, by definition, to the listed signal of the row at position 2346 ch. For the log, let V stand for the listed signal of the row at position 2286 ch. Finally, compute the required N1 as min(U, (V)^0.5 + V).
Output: 24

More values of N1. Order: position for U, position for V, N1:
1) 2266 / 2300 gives 31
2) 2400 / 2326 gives 26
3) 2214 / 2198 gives 33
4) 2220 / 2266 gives 28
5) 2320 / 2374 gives 28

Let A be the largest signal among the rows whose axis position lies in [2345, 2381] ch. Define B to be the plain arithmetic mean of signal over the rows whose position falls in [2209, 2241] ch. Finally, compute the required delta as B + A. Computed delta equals 61.9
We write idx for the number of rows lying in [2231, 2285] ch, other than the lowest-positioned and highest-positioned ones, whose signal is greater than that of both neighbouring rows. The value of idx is 9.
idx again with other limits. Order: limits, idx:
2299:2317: 2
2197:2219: 3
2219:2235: 2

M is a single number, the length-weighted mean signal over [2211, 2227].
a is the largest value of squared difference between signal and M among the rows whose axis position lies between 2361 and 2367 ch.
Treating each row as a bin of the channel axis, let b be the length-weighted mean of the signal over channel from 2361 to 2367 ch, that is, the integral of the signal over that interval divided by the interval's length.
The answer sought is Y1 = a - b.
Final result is 51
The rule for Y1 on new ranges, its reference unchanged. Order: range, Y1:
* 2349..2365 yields 52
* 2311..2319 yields 0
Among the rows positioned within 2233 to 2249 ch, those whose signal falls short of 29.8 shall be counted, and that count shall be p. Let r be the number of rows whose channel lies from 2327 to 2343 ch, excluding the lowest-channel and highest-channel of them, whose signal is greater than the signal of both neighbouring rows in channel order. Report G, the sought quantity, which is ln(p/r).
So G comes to 1.1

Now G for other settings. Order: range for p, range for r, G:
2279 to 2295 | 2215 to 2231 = 0.3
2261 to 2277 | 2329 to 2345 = 0.0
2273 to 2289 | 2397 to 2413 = 0.0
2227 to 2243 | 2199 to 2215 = 1.1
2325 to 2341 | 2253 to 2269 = 1.4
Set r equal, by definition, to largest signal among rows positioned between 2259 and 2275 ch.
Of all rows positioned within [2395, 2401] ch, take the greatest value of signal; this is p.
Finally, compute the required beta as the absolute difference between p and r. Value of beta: 3.8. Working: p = 29.8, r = 33.6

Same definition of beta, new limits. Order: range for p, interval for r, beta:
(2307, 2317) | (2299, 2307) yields 0.7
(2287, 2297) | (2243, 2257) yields 2.0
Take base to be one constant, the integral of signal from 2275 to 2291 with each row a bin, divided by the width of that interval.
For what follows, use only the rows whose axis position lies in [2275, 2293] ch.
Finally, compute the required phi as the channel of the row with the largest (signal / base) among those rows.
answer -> 2278 ch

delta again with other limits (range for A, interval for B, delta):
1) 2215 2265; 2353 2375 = 59.8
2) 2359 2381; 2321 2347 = 54.4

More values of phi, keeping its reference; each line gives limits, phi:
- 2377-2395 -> 2378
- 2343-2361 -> 2352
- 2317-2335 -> 2320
